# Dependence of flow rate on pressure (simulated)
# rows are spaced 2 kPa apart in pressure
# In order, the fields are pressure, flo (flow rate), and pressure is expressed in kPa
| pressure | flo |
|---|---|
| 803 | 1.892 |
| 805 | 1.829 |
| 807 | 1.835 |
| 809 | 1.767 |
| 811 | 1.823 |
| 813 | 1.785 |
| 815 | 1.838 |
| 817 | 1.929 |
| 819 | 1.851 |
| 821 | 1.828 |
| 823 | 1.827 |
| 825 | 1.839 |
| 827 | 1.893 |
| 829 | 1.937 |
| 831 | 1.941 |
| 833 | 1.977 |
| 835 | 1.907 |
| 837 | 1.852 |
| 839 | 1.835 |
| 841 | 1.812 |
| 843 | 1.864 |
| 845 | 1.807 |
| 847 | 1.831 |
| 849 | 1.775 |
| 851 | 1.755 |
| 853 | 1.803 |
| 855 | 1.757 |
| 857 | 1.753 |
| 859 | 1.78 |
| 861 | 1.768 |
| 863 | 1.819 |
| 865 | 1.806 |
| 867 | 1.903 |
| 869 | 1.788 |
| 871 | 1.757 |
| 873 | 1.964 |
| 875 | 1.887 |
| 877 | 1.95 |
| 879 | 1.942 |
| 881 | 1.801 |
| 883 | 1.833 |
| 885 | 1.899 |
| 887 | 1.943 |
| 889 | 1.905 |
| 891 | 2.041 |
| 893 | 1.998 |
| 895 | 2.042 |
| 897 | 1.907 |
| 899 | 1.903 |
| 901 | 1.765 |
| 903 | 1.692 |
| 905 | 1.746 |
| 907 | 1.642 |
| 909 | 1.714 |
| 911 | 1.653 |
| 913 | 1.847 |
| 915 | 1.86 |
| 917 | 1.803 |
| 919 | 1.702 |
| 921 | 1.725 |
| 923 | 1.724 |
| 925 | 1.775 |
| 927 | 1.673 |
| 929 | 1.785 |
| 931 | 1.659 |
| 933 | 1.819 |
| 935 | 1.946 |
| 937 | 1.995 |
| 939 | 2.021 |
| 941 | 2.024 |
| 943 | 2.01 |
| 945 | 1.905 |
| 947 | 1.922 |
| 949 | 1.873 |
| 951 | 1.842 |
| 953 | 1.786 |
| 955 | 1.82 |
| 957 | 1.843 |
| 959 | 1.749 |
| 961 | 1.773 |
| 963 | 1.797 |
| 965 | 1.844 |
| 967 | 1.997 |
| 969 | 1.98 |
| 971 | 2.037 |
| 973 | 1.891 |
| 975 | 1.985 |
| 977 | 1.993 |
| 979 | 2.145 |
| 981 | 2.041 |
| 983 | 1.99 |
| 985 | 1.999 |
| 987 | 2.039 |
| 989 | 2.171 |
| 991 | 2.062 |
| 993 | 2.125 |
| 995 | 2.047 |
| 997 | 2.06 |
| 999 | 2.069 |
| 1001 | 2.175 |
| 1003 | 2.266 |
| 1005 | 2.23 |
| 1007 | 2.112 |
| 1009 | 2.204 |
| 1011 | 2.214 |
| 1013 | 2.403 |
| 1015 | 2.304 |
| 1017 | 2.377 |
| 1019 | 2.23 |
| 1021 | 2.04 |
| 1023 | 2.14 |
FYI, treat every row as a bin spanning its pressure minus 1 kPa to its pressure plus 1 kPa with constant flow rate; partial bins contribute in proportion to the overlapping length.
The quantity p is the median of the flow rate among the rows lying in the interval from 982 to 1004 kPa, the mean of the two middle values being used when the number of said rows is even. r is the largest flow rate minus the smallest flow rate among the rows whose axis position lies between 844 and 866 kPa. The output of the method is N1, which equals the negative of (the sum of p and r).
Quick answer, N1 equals -2.14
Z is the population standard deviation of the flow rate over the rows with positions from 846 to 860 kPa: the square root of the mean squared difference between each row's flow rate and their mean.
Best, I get 0.027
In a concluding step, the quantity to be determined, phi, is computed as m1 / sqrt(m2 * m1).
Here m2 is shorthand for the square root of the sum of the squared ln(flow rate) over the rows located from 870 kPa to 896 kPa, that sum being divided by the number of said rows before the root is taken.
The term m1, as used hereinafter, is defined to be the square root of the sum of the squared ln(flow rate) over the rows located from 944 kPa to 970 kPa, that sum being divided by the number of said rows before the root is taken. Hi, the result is 0.97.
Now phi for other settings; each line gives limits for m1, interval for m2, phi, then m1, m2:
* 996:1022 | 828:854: 1.13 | 0.792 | 0.62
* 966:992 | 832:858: 1.08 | 0.706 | 0.60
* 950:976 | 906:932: 1.07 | 0.628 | 0.55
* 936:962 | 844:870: 1.04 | 0.637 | 0.59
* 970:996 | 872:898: 1.04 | 0.713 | 0.66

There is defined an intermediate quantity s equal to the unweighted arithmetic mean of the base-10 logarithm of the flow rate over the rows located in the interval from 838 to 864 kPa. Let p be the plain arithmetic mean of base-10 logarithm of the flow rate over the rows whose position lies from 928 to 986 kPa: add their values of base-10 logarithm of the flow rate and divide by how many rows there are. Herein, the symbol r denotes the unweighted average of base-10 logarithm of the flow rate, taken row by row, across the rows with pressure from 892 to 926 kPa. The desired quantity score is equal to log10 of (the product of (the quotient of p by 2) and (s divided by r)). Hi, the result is -0.85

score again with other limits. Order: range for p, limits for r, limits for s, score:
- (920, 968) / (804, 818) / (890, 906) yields -0.86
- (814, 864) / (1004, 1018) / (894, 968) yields -1.01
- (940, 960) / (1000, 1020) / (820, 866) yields -0.99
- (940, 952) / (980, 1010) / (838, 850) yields -0.94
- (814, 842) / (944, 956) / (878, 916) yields -0.87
